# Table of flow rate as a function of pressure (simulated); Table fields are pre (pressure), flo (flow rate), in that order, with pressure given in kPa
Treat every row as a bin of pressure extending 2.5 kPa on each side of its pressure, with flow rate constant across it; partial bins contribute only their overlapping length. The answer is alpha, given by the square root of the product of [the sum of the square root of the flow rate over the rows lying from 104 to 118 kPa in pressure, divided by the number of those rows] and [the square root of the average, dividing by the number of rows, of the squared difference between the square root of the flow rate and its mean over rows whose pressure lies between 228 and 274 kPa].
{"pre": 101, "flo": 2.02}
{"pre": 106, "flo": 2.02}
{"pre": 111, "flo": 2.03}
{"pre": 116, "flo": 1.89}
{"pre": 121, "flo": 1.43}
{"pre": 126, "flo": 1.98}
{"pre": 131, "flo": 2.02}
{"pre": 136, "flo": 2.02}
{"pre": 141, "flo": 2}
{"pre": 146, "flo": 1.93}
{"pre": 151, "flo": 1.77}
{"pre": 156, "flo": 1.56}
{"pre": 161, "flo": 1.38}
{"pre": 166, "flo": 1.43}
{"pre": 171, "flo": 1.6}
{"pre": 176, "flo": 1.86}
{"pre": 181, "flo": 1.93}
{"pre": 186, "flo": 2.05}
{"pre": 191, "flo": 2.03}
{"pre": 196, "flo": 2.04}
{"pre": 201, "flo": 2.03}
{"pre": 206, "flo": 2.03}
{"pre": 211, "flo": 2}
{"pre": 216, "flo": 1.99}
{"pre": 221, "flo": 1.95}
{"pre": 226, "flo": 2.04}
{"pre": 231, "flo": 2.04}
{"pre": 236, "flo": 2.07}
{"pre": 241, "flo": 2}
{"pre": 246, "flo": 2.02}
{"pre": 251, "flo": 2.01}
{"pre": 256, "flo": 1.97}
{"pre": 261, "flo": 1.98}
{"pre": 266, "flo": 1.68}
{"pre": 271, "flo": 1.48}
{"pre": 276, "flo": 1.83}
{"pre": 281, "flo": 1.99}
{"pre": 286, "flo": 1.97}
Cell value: 0.316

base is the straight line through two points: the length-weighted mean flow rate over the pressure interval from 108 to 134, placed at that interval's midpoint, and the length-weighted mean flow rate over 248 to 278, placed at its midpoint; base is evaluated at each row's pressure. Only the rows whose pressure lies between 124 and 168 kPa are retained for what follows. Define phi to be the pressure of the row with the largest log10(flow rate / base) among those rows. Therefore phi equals 136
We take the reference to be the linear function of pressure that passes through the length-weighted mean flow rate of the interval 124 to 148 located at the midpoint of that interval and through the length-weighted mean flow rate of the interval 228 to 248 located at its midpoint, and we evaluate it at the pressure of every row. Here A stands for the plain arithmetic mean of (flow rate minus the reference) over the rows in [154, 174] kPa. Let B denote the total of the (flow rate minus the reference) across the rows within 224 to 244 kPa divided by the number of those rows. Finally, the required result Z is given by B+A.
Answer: -0.50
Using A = -0.5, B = 0.01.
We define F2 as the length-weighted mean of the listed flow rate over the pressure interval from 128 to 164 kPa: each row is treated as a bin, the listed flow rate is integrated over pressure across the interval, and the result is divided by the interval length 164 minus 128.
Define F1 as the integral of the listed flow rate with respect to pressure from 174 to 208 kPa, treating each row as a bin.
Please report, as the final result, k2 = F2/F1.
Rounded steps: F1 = 68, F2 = 1.81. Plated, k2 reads 0.0266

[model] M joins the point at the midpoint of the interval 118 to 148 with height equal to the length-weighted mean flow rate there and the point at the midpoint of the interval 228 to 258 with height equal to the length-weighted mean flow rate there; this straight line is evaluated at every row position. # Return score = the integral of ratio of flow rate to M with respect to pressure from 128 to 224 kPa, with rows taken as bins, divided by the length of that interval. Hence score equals 0.96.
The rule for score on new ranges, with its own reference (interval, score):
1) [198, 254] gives 1.01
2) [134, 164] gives 0.92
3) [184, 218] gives 1.03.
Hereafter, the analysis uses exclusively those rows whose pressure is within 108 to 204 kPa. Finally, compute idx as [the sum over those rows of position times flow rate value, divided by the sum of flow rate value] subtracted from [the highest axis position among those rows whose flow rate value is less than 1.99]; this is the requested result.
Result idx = 24.7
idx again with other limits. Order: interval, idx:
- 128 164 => 16.2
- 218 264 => 20.1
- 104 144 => 2.4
